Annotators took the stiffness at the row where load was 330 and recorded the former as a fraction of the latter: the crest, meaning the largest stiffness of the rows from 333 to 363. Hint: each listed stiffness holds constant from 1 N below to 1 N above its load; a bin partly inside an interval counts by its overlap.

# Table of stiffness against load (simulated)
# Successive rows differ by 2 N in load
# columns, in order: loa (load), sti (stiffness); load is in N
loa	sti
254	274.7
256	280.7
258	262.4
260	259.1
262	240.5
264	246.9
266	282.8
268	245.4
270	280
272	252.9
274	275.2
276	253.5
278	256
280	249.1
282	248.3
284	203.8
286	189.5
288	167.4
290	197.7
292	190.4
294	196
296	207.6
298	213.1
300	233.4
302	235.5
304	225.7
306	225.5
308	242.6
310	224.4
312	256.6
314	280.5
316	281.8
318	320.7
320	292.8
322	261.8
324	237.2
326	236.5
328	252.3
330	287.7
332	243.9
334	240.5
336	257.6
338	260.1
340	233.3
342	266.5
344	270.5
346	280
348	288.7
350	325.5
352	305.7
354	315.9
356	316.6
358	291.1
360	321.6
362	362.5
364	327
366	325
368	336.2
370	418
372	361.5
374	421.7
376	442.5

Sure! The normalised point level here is 0.79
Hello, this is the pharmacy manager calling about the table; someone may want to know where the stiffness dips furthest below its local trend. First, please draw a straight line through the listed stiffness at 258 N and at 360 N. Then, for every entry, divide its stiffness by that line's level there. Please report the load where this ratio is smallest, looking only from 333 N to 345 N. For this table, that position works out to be 340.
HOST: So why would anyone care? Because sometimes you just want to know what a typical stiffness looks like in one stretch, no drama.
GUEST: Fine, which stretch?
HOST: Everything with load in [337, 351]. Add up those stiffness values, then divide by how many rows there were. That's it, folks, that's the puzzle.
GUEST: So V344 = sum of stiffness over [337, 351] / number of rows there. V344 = 275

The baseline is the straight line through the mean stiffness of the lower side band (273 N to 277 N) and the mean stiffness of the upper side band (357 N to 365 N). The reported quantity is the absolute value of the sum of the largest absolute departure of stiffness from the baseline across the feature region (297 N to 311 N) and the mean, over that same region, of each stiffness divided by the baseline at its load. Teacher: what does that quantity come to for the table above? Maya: 68.4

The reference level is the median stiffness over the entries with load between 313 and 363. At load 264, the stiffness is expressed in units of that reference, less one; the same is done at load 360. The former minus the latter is -0.27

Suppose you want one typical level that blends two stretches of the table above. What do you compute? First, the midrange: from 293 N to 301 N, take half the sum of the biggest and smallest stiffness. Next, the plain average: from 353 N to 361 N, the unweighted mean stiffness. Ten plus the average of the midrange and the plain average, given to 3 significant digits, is 273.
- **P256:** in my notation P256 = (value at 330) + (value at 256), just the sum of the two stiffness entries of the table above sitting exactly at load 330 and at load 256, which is 568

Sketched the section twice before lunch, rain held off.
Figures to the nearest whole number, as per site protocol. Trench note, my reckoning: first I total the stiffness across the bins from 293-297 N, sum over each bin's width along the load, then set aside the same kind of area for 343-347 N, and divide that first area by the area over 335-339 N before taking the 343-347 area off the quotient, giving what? -1100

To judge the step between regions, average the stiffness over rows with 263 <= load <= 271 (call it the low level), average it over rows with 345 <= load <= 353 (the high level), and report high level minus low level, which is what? 36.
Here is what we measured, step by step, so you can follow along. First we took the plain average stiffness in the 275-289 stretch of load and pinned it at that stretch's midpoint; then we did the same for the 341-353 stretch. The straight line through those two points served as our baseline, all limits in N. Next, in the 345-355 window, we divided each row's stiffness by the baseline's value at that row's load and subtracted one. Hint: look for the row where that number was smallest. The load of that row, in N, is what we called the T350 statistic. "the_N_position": 346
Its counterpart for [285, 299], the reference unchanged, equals 288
